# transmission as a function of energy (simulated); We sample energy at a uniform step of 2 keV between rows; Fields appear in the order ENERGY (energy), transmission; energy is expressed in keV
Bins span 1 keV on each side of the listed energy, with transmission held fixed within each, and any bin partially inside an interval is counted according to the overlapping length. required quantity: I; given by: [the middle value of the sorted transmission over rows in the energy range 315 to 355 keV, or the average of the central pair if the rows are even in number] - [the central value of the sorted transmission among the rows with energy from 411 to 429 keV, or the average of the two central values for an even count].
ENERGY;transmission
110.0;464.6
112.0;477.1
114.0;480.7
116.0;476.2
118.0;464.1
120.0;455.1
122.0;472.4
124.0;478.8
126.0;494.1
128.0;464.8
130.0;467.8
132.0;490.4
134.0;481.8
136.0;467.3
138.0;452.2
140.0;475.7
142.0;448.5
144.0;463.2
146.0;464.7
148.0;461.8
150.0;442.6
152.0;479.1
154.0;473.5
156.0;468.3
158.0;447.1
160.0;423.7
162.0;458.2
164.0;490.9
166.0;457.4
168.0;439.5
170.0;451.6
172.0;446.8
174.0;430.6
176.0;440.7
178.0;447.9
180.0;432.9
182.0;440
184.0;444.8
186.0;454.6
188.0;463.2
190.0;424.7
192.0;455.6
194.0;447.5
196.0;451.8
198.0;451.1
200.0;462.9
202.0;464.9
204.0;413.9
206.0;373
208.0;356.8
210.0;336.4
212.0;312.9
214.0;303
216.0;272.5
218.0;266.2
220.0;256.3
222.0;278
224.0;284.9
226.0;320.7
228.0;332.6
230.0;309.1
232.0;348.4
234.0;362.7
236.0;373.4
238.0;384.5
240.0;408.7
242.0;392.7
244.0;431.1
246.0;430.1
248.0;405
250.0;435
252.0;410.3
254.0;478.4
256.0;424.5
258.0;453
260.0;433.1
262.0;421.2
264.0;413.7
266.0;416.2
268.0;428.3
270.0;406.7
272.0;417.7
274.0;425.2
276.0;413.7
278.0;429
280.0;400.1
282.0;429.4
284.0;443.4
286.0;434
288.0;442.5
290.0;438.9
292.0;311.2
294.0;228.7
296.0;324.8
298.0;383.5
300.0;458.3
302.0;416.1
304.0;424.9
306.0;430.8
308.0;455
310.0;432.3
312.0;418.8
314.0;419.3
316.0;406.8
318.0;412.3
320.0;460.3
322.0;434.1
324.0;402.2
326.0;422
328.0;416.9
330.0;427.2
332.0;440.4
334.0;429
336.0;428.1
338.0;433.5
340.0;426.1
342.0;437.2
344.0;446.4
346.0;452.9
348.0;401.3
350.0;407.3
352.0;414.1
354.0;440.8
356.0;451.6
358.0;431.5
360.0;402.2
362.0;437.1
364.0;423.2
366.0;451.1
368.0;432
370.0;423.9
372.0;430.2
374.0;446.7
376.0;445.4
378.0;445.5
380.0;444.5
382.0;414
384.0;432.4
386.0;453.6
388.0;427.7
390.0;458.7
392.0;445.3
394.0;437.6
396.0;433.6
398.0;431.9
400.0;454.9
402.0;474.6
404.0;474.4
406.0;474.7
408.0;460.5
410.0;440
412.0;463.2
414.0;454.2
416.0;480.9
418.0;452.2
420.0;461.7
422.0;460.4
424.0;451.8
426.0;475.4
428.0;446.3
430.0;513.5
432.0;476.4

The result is -33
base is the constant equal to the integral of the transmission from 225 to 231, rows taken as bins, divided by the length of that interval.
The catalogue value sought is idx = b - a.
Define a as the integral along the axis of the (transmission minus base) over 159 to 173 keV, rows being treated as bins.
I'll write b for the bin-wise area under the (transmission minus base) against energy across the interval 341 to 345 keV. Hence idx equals -1361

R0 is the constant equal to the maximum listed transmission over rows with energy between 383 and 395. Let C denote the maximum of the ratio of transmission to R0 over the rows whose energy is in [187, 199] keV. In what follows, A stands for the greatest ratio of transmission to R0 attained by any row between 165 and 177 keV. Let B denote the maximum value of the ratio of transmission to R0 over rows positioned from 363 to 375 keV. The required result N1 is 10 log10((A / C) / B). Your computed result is 0.02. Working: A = 1.00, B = 0.983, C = 1.01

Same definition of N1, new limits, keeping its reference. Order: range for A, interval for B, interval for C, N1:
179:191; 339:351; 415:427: -0.11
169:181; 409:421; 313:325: -0.29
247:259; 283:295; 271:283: 0.62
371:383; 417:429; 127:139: -0.56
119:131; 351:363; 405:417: 0.19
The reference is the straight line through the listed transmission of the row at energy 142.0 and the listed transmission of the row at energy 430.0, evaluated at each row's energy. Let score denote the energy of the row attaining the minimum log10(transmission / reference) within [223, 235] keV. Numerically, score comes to 224.0 keV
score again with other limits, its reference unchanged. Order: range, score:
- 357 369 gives 360.0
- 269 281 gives 280.0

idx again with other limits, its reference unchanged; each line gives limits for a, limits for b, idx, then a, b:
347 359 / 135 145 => 162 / 1244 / 1406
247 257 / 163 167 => -485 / 1098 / 613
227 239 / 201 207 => 207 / 372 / 579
